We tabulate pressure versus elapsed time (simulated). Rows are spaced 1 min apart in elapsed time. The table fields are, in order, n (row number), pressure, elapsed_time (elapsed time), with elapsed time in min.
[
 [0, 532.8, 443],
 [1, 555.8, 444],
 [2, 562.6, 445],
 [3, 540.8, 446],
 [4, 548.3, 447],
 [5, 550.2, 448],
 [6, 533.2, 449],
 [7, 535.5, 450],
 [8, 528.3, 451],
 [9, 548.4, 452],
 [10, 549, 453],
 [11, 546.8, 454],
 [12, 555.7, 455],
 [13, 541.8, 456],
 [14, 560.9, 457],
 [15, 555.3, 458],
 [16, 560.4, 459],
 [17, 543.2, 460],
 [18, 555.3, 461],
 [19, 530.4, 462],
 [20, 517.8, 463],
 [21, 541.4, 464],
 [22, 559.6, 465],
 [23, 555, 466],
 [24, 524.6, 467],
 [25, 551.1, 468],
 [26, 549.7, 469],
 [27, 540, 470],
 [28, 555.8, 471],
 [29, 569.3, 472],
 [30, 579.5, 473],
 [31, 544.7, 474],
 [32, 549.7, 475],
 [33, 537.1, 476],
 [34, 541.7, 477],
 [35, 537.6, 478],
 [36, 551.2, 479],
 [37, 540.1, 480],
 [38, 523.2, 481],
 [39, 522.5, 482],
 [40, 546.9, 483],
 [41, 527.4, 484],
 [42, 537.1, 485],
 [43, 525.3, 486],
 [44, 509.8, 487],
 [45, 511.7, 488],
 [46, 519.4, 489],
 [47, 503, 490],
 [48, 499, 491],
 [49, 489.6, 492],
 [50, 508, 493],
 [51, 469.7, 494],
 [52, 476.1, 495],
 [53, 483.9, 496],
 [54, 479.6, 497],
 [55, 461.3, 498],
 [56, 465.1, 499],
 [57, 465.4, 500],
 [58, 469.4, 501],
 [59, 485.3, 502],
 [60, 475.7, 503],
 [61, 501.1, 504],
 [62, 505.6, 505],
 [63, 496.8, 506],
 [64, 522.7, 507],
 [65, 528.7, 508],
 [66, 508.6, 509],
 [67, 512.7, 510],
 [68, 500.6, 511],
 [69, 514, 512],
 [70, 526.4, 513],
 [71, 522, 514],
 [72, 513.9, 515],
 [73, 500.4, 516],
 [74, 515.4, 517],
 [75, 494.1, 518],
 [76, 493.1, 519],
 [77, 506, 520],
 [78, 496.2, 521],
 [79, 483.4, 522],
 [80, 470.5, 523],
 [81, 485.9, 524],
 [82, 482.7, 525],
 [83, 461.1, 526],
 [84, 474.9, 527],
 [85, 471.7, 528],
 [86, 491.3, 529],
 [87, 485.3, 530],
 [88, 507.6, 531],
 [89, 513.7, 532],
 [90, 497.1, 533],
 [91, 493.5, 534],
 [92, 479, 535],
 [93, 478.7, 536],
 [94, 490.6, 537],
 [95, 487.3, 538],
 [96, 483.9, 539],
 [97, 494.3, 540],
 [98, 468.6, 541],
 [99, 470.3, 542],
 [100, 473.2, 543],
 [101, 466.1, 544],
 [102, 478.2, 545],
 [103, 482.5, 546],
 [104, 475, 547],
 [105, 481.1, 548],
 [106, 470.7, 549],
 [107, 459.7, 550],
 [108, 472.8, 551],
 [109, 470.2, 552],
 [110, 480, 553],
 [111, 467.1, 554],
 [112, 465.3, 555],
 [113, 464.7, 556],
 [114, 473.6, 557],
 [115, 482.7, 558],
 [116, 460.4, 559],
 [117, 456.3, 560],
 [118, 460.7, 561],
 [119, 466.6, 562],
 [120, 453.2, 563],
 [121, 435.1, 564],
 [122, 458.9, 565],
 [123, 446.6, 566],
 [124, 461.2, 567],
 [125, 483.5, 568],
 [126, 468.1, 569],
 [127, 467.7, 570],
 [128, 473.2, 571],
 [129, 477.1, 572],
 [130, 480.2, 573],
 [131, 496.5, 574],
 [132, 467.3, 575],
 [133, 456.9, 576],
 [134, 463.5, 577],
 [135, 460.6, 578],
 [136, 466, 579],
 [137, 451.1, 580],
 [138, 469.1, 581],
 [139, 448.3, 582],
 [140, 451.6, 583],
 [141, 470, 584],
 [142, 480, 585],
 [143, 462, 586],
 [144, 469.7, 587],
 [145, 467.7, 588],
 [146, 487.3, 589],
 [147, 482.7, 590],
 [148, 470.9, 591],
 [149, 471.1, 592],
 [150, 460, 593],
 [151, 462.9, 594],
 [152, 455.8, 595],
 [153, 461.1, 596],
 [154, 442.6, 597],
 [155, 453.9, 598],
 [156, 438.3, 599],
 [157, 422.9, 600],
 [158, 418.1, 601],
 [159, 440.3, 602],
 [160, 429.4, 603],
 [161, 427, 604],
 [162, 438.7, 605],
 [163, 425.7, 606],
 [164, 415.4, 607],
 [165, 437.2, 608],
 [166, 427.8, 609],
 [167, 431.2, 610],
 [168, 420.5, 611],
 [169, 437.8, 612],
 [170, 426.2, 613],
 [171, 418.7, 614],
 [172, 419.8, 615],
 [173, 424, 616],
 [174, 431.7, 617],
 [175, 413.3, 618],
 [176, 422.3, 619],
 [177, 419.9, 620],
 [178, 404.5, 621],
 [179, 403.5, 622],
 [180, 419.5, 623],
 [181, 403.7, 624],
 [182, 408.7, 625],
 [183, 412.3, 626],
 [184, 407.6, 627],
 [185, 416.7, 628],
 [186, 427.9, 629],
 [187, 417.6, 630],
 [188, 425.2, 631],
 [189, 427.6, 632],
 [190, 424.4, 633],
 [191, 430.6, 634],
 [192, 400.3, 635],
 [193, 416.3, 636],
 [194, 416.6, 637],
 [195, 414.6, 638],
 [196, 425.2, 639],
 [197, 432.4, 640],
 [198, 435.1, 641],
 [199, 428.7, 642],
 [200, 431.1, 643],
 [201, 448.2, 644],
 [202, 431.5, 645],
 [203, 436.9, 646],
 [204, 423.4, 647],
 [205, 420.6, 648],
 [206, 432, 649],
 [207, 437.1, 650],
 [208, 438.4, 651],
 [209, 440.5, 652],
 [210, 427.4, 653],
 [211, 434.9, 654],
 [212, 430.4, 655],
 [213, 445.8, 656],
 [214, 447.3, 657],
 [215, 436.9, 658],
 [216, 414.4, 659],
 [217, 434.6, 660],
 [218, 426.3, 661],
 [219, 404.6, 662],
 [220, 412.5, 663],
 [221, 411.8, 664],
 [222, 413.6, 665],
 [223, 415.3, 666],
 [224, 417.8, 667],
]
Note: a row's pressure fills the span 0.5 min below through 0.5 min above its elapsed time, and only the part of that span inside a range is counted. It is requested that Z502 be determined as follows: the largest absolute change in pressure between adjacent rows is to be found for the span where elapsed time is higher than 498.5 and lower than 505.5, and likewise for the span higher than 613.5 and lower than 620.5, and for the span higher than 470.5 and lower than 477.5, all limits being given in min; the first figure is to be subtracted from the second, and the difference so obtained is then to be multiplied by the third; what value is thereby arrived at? -244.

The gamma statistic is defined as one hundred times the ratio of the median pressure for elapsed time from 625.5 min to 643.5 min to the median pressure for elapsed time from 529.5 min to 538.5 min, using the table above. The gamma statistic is 87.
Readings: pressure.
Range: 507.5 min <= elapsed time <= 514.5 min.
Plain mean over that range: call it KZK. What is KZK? 516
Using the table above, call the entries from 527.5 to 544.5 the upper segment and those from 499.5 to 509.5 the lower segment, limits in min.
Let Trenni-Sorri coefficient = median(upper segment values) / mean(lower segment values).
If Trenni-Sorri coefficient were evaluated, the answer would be 0.98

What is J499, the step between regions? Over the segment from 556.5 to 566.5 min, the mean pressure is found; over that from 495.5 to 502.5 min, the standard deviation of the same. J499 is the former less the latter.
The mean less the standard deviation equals 450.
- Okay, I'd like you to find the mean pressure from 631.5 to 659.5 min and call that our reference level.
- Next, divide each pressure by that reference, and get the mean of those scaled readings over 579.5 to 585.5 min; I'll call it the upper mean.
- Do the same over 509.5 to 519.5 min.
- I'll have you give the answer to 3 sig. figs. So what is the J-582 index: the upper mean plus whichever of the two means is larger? 2.26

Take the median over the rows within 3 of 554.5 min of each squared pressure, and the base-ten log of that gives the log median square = 5.34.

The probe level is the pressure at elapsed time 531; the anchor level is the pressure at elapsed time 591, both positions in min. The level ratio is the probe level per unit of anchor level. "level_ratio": 1.08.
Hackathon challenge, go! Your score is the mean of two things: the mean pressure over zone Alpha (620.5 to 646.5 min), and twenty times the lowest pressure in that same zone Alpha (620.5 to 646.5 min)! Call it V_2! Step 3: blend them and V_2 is 4214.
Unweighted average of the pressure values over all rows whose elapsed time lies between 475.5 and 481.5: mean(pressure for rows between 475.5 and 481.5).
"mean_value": 538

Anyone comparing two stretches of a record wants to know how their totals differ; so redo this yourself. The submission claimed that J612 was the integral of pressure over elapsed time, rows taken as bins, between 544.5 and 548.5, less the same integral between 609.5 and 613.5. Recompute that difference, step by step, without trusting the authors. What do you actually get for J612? 201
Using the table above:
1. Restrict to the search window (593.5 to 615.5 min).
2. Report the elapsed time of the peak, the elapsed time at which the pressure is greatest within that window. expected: 594 min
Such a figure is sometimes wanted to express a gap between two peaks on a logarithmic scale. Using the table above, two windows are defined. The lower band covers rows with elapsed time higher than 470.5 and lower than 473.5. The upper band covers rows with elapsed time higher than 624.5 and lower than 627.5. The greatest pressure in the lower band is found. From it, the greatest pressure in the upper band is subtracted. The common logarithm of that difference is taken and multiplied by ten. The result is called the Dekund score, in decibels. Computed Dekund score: 22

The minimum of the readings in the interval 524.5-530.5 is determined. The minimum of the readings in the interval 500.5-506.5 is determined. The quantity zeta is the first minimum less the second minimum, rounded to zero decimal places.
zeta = -8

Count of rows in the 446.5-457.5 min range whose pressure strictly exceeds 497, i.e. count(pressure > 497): 11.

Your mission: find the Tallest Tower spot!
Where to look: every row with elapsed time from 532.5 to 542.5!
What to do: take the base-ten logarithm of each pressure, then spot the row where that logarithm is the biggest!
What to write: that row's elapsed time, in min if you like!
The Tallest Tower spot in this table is 533 min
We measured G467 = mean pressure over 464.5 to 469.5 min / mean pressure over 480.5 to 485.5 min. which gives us 1.03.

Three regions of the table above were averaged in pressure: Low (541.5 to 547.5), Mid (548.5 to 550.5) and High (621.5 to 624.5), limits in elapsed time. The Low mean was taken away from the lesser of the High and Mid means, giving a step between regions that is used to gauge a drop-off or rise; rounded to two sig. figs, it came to -65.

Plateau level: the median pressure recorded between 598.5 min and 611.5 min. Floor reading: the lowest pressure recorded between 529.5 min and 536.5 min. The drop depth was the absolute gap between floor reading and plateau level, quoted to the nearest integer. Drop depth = 51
